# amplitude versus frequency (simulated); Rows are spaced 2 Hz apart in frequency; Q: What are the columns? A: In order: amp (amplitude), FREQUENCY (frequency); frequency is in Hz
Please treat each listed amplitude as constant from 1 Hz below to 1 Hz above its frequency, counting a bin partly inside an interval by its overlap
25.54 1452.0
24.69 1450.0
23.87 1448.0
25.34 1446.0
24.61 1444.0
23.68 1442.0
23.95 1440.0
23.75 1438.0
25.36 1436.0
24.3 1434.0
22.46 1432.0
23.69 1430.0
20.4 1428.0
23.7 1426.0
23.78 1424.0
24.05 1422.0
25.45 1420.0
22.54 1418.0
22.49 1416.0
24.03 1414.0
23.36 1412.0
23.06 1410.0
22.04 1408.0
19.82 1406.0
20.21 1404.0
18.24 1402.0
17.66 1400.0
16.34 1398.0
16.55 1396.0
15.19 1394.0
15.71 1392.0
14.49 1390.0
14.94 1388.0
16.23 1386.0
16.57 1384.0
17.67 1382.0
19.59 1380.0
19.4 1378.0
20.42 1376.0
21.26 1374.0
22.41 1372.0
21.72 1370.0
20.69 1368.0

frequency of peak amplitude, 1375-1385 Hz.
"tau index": 1376.0 Hz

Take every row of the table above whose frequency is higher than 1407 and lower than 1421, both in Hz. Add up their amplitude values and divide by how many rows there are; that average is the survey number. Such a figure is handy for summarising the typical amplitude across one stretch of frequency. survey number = 23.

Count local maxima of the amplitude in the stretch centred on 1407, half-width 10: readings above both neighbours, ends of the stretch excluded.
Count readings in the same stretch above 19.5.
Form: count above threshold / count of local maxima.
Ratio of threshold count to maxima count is 3.50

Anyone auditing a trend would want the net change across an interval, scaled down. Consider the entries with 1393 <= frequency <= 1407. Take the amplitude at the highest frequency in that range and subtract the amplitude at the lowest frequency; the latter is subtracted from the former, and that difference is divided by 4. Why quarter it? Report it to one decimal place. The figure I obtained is 1.2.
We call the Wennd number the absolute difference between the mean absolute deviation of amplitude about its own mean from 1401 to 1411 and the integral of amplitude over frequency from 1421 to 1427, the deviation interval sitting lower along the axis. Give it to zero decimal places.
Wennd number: 142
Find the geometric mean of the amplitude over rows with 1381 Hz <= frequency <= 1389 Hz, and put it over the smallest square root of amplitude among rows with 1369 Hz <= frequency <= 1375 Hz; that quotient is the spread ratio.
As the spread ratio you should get 3.5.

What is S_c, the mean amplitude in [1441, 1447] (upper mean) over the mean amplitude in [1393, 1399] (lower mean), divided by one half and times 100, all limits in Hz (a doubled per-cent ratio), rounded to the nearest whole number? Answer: 306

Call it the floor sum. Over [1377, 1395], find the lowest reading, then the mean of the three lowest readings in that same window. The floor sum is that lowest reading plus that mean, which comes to 29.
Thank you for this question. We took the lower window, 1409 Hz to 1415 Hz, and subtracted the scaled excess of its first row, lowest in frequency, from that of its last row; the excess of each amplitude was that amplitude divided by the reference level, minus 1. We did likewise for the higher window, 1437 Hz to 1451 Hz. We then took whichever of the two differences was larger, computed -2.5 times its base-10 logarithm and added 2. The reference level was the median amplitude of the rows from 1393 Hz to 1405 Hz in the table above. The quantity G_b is 5.1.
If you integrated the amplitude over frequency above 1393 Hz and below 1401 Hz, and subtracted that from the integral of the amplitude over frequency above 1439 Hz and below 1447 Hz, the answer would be 64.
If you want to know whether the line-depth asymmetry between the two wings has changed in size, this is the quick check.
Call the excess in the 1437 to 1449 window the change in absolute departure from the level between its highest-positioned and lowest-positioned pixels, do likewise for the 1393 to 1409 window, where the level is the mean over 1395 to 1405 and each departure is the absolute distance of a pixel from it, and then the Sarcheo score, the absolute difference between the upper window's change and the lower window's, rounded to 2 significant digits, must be 1.5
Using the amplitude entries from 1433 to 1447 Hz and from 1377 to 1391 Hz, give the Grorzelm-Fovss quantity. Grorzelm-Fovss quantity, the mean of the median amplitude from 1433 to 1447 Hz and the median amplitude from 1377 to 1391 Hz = 20.4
